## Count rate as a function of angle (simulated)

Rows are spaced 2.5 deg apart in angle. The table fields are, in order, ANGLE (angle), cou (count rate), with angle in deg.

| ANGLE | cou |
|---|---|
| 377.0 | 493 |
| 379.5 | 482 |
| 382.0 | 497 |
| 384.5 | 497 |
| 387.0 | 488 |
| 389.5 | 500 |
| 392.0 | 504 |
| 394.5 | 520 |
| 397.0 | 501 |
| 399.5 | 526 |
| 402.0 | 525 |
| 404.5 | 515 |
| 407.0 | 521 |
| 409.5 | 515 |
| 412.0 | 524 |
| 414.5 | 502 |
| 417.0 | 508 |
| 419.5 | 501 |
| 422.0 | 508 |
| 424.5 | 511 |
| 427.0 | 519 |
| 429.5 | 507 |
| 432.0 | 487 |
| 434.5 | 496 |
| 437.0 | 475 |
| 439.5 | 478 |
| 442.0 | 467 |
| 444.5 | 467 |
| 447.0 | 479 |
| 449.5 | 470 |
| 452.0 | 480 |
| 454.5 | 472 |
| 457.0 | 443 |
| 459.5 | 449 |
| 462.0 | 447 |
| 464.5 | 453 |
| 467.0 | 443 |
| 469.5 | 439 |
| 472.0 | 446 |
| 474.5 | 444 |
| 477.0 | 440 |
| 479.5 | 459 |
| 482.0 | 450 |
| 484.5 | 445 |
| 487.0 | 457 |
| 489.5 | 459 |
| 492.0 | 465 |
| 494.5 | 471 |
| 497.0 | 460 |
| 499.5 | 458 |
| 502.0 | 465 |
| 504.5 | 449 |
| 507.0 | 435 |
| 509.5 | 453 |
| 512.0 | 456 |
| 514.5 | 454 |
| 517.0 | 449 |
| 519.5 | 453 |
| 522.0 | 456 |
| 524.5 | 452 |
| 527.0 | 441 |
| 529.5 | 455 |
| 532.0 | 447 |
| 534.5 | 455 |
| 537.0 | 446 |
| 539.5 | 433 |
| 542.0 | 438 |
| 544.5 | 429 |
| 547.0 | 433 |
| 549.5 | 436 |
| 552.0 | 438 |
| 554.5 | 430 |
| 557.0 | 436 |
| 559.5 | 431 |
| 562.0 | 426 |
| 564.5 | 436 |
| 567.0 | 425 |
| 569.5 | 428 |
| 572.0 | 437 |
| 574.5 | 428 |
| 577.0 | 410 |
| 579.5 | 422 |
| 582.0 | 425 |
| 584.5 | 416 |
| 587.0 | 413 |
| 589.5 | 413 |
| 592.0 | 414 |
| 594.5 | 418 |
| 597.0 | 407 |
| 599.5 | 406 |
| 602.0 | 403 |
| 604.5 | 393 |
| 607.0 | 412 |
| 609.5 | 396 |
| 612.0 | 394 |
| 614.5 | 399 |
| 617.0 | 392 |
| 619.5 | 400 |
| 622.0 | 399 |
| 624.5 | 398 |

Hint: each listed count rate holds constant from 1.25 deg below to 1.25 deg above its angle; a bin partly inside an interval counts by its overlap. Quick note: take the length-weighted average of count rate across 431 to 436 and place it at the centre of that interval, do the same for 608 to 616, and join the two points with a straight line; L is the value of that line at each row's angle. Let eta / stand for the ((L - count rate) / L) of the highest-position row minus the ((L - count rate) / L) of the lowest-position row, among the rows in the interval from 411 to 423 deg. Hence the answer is 0.021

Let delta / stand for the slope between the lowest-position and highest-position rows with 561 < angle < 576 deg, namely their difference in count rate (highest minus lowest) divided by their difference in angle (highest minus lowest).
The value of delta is 0.2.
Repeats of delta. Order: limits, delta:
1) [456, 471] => -0.3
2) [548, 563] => -0.8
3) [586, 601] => -0.6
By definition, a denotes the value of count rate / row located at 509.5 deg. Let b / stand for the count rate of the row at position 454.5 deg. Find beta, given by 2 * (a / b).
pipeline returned 1.92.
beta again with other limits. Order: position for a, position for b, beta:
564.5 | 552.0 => 1.99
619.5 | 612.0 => 2.03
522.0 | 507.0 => 2.10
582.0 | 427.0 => 1.64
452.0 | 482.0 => 2.13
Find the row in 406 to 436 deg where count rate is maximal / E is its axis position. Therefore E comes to 412.0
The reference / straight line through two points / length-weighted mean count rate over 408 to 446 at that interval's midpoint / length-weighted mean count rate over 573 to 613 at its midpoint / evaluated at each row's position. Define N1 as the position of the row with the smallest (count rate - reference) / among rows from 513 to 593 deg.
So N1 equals 577.0 deg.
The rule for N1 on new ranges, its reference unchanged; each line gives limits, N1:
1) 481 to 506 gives 484.5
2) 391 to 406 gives 397.0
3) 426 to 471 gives 457.0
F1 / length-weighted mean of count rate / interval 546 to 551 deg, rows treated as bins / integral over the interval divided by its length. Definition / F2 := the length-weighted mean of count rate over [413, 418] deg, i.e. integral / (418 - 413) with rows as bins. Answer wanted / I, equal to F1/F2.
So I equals 0.86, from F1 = 435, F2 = 506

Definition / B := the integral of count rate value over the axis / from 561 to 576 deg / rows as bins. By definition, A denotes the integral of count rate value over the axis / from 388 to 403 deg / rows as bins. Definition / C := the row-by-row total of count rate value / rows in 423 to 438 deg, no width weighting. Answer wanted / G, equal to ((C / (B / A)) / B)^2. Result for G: 0.31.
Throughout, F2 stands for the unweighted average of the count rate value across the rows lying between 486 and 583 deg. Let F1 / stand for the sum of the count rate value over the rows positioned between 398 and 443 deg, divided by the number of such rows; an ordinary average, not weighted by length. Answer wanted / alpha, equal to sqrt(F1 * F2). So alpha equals 473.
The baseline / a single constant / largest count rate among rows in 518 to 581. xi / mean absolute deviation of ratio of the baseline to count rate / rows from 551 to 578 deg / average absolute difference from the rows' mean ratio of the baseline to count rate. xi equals 0.014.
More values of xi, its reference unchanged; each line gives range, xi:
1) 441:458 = 0.017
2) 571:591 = 0.019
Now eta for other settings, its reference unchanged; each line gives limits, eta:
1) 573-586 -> 0.016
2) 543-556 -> -0.015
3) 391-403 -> -0.052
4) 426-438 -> 0.079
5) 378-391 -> -0.045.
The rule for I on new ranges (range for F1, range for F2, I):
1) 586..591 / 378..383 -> 0.84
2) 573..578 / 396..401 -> 0.82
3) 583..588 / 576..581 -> 1.00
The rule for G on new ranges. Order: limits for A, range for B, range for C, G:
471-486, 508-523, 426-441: 0.19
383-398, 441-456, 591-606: 0.13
